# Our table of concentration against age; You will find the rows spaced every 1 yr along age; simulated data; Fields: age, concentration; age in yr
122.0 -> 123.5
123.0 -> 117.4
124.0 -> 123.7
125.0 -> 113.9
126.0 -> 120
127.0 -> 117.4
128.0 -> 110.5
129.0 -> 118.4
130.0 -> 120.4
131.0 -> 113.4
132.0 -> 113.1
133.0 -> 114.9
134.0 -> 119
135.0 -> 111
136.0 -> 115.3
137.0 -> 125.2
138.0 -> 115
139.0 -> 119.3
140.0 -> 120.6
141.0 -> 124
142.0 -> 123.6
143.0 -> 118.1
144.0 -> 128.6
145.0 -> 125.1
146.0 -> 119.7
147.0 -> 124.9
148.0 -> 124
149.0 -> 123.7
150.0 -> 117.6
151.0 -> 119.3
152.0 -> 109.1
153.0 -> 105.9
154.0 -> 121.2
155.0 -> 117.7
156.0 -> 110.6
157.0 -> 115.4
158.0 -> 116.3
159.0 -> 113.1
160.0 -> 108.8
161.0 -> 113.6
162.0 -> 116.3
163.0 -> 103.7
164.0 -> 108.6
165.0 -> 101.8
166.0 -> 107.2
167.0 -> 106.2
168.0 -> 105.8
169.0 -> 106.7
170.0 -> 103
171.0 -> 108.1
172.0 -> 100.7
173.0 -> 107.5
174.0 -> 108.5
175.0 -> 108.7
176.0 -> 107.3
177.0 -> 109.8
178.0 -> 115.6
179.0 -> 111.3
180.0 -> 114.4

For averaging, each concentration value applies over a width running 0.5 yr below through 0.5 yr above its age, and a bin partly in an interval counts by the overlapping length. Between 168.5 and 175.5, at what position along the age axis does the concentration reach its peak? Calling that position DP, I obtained 175.0 yr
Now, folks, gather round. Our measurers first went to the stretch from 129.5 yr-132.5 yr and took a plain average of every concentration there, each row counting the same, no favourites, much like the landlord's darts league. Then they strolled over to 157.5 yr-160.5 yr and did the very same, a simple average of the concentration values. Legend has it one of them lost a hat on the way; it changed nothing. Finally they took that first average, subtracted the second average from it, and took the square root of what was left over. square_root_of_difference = 1.7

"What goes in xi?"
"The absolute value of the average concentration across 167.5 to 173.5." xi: 105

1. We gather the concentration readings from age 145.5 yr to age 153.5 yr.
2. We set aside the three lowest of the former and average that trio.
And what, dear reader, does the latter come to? 111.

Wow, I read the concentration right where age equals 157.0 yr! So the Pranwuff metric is 115.4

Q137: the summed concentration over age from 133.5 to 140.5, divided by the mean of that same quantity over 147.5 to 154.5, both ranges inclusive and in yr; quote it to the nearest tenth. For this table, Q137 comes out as 7.0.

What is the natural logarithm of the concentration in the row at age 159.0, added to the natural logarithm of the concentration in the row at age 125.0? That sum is 9.46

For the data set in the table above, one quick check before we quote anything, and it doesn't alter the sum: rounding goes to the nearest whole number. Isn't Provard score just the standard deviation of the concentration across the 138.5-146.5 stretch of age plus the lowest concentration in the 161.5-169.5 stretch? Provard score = 105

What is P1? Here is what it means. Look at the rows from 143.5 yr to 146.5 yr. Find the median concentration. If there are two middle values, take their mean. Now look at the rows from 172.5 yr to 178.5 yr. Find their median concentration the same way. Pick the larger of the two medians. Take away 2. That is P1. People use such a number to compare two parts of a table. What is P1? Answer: 123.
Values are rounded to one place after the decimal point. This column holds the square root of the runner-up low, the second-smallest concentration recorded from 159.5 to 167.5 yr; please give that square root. 10.2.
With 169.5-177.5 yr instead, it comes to 10.1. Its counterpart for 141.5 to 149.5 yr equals 10.9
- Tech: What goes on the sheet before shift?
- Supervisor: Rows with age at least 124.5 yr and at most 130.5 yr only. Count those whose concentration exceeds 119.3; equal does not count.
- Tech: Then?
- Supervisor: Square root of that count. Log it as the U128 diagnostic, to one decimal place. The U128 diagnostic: 1.4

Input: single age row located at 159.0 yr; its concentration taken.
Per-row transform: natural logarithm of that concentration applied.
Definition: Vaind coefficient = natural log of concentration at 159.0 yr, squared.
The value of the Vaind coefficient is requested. 22.4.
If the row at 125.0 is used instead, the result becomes 22.4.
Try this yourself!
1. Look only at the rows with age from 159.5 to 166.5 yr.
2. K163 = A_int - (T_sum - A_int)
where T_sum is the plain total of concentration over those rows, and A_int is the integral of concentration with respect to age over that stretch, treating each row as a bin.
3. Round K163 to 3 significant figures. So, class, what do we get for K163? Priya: 760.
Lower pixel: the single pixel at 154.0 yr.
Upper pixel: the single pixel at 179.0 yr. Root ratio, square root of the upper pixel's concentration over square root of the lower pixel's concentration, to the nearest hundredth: 0.96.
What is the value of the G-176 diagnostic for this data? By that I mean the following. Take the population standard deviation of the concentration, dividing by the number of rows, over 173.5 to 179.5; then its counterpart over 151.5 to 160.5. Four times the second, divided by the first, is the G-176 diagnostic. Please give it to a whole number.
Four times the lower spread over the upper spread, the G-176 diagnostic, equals 7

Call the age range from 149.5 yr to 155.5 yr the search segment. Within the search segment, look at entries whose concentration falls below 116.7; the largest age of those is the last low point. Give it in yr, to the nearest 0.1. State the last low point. 153.0 yr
